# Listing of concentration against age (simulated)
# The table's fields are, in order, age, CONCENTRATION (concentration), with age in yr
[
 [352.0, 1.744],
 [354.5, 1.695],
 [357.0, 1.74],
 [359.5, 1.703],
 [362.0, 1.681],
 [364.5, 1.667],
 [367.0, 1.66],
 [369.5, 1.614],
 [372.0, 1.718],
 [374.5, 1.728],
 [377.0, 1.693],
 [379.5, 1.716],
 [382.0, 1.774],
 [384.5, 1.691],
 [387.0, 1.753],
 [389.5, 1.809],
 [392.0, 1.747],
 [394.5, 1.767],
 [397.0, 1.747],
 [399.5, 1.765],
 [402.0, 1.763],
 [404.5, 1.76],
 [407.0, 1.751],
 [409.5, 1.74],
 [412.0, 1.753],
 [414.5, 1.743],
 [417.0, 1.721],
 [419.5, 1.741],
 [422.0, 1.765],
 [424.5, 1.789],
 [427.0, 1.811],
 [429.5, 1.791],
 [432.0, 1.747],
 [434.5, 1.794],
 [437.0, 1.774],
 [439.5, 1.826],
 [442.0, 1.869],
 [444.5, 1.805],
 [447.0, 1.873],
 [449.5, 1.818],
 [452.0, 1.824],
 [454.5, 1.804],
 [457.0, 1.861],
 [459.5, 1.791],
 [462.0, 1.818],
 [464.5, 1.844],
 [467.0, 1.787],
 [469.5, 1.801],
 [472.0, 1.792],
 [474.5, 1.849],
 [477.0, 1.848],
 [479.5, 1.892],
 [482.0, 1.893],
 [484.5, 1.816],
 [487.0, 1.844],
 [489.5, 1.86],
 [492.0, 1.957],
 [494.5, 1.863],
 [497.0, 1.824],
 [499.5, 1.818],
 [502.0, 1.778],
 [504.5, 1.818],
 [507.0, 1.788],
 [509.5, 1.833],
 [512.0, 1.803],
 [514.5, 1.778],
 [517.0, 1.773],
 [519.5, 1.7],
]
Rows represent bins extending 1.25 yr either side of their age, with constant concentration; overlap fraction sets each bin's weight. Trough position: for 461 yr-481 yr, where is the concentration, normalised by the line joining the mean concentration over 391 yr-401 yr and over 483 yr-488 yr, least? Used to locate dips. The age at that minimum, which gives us 467.0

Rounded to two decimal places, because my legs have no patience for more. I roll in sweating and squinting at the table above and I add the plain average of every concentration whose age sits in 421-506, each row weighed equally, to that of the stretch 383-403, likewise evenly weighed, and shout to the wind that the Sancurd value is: 3.58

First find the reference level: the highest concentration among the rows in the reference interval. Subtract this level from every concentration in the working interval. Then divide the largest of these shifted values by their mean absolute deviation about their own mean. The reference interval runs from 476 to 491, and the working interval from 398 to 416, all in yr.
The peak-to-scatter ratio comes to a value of -16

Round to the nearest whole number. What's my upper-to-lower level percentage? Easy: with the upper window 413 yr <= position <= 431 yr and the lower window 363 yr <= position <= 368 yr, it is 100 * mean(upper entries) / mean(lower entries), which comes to 106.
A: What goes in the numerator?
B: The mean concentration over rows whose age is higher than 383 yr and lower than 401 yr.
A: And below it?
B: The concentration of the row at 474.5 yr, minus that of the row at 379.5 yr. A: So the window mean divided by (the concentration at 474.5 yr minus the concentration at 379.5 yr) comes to 13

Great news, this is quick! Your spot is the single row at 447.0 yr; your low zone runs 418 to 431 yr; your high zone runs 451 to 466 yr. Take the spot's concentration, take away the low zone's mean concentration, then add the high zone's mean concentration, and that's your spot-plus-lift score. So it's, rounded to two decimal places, 1.92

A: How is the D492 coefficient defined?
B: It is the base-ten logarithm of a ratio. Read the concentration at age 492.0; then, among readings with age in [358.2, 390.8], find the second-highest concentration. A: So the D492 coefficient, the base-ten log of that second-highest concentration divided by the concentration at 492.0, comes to -0.043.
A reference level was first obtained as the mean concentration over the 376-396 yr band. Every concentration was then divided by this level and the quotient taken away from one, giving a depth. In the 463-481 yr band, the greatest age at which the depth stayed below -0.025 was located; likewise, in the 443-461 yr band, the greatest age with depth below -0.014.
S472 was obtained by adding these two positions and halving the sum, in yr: 469.5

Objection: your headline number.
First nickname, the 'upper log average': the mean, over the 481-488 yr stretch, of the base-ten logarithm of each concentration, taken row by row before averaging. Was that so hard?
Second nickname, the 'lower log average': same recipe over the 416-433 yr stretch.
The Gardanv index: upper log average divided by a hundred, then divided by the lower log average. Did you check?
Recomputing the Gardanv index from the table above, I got 0.0108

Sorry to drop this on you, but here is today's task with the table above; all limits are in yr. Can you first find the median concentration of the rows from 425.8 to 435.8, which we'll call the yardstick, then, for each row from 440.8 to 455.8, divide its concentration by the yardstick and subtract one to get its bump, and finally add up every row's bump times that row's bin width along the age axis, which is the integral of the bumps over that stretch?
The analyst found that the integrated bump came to 0.33 yr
